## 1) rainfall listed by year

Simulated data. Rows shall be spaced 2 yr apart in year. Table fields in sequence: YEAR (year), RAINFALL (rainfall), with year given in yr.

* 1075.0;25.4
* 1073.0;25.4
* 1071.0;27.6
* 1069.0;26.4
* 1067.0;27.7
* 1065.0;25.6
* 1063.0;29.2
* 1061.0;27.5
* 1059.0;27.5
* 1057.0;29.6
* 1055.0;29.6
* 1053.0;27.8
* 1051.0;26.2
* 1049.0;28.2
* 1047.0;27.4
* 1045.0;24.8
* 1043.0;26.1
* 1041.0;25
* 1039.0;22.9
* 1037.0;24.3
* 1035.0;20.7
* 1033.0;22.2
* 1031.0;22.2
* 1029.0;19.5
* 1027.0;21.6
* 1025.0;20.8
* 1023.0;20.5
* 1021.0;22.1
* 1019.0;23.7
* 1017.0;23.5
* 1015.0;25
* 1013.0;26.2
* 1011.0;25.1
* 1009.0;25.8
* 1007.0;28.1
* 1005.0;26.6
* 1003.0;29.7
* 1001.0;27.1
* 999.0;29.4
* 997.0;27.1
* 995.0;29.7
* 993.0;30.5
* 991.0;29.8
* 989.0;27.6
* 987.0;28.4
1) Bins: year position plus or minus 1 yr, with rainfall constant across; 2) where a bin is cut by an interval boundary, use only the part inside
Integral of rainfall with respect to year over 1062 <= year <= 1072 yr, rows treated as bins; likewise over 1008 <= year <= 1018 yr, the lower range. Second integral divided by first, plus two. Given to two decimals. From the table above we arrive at 2.92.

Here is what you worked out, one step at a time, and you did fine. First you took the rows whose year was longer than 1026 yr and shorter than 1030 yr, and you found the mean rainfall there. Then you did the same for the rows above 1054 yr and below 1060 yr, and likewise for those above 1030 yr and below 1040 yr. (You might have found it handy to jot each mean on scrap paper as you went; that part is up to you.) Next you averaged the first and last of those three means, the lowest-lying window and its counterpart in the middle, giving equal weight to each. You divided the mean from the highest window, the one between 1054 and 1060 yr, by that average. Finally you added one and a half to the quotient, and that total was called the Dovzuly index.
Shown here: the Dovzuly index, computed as 2.84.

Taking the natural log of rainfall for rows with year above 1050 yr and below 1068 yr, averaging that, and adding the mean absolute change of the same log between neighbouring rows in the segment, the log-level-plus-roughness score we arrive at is 3.38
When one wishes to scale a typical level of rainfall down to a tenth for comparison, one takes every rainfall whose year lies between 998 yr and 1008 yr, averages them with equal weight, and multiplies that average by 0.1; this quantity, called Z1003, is 2.8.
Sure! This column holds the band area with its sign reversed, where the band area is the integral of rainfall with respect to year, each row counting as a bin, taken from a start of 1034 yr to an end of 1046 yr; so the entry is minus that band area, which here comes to -288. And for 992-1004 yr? -347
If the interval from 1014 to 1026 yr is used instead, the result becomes -271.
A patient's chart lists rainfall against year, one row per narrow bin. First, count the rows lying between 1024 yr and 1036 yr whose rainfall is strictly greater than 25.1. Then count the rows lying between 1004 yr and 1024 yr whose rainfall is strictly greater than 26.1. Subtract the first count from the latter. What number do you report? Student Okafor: 3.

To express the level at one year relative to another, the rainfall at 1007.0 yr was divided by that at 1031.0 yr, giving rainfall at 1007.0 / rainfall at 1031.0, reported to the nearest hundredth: 1.27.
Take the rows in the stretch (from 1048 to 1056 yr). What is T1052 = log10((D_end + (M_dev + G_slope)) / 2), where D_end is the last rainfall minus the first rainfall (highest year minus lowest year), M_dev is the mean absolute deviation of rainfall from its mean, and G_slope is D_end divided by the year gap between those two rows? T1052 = 0.1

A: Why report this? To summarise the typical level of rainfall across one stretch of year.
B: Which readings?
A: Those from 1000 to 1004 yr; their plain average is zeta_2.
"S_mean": 28.4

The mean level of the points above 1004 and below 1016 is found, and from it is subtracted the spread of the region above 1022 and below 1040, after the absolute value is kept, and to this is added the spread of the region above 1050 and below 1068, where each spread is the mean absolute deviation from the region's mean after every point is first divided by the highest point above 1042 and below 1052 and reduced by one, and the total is 26.1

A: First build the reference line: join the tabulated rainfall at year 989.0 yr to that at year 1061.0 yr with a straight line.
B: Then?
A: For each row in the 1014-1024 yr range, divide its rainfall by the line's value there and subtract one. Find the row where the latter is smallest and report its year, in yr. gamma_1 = 1023.0 yr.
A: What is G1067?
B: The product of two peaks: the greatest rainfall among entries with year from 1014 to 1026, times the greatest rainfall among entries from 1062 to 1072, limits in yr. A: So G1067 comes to 730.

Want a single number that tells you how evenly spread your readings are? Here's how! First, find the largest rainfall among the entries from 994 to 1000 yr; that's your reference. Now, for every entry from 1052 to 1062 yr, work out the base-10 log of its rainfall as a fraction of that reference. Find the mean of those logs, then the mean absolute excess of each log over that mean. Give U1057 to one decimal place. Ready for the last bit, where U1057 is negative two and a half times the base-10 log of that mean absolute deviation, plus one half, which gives 5.1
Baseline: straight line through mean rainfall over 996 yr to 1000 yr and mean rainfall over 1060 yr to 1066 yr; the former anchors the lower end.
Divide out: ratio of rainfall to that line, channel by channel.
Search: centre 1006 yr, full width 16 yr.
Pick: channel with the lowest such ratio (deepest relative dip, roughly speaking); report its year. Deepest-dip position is 1011.0 yr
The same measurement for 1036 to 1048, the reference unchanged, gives 1039.0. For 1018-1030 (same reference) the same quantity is 1029.0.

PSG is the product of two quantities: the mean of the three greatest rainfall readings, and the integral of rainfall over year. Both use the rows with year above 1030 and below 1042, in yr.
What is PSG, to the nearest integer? 6609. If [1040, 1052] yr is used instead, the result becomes 8600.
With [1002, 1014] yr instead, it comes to 9087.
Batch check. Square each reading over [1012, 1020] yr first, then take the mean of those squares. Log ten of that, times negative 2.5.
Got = -6.96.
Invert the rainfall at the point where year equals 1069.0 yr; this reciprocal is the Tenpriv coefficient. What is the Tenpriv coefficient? 0.038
